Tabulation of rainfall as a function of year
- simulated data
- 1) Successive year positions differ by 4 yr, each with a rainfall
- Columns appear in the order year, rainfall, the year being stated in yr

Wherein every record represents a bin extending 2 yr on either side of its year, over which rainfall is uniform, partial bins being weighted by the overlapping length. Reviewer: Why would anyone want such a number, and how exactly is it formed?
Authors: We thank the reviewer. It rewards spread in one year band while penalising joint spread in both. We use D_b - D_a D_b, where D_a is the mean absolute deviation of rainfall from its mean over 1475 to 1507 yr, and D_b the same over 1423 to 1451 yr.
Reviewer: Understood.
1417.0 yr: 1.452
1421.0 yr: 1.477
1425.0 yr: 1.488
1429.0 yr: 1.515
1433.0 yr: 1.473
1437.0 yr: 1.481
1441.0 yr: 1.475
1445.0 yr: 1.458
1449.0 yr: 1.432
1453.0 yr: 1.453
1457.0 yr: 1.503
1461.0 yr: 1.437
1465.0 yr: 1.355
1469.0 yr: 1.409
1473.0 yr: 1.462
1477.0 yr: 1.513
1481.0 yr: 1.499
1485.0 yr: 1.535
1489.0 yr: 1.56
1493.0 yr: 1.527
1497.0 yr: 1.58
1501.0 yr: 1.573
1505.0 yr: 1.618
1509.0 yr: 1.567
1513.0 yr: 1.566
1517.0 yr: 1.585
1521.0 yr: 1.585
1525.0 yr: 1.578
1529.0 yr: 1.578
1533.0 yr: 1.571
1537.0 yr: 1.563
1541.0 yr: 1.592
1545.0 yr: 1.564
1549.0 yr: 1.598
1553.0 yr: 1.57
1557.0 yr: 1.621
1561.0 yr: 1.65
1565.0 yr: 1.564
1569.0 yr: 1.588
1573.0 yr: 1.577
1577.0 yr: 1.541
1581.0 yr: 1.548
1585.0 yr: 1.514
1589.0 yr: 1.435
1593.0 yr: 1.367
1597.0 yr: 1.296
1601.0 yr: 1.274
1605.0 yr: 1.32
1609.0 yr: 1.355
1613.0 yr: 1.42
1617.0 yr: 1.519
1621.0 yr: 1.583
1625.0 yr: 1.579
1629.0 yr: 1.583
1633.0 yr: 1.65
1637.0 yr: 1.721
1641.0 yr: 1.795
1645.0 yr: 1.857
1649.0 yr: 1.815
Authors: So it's 0.0168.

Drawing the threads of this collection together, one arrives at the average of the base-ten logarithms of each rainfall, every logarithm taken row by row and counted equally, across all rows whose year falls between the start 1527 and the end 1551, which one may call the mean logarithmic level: 0.198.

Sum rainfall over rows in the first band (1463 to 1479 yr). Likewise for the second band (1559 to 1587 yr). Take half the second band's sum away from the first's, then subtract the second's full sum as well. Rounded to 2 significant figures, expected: -11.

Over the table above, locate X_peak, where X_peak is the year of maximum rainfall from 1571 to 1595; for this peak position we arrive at 1573.0 yr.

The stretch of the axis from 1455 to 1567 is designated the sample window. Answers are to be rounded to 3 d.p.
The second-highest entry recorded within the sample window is 1.621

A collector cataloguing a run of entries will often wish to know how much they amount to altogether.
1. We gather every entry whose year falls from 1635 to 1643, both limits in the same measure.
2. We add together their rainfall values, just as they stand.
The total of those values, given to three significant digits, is 3.52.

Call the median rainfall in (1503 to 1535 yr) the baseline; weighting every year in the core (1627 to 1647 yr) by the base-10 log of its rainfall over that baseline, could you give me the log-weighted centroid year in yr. 1640.8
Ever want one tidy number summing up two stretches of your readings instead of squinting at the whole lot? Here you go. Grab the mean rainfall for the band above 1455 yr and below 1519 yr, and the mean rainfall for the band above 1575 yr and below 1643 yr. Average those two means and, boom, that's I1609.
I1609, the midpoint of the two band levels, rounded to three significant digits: 1.51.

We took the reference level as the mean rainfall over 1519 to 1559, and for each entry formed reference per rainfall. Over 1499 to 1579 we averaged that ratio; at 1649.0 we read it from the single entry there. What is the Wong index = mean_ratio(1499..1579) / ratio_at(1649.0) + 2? 3.15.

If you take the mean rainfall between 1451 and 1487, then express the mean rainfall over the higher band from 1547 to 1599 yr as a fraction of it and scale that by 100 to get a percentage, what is 104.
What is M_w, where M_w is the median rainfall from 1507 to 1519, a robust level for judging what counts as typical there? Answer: 1.57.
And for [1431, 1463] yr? 1.47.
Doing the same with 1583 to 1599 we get 1.40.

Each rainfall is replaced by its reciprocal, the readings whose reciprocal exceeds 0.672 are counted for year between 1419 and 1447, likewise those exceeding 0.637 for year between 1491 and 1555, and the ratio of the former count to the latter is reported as 1.2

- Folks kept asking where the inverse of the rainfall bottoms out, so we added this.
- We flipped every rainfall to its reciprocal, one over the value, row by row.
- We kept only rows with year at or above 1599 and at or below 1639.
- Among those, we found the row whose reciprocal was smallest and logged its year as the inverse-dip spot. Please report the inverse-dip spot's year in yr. 1637.0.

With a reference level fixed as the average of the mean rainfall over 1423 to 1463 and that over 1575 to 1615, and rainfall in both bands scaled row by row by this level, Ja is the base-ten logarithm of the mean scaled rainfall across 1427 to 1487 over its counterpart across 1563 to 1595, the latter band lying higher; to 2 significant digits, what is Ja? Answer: -0.015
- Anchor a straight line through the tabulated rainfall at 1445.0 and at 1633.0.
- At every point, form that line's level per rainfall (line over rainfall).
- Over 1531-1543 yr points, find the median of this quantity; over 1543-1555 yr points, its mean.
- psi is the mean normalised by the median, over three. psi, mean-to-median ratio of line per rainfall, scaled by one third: 0.336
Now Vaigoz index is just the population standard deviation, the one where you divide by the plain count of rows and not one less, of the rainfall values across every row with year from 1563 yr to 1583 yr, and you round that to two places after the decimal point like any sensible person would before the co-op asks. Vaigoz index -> 0.02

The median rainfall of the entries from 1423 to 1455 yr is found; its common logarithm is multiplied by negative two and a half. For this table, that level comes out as -0.421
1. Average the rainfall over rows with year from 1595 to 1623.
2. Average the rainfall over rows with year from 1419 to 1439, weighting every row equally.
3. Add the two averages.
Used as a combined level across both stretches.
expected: 2.88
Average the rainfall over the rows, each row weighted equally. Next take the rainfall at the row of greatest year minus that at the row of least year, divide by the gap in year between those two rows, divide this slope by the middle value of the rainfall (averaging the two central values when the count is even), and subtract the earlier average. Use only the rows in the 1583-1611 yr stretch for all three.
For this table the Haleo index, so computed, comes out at -1.37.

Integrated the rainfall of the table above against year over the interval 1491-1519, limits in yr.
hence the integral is 44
